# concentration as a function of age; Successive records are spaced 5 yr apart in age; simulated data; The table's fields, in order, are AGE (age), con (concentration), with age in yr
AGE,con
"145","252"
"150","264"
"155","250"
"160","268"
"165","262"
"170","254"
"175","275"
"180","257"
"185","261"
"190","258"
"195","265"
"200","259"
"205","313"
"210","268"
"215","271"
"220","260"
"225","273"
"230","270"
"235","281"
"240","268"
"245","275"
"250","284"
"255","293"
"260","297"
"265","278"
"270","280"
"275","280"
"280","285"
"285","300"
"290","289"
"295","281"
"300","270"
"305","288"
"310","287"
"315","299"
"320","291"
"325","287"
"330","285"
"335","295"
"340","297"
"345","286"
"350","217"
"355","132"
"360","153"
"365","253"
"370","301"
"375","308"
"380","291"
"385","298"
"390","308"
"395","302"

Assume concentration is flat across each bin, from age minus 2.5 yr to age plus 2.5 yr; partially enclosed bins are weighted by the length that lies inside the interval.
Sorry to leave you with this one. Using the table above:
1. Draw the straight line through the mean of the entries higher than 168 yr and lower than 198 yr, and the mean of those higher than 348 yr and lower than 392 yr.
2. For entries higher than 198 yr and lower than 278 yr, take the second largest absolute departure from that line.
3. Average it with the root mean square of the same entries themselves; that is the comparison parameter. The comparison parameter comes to 159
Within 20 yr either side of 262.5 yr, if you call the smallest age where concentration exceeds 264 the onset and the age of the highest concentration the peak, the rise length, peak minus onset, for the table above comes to 15 yr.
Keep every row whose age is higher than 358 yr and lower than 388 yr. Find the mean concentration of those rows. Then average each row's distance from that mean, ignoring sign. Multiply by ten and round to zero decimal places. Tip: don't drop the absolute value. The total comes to 429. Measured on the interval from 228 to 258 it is 75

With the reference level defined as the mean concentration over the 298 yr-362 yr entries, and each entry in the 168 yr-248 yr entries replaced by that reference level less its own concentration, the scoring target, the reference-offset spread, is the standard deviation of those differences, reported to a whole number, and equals 14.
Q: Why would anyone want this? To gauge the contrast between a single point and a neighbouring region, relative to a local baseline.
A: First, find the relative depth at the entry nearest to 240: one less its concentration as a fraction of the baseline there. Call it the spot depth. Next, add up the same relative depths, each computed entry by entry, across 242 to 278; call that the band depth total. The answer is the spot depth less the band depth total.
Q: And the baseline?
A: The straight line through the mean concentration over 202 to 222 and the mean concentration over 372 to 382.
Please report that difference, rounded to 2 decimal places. 0.04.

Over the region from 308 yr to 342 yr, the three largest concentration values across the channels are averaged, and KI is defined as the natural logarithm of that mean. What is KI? 5.69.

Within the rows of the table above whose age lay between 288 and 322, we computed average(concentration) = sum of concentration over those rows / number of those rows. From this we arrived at 286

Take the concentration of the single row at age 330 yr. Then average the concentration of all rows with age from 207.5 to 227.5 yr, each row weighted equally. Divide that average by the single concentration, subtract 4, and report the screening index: -3.06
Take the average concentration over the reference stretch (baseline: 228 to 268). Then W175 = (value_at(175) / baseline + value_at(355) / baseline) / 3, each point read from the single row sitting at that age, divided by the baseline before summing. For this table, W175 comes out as 0.48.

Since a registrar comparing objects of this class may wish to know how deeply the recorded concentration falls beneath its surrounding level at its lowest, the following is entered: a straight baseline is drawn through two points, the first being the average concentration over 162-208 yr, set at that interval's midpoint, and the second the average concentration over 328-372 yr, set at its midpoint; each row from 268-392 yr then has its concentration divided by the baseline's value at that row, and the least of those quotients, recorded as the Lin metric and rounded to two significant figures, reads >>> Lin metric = 0.54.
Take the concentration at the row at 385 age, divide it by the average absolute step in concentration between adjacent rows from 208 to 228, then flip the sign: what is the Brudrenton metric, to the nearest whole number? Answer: -33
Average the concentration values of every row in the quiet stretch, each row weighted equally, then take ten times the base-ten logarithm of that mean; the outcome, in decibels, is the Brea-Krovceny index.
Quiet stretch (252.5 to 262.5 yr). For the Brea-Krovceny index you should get 24.7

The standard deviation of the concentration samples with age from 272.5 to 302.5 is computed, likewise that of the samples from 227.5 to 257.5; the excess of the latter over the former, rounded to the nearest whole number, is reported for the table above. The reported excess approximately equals -1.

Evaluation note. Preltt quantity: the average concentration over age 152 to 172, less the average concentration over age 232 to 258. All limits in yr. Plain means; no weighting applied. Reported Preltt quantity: -22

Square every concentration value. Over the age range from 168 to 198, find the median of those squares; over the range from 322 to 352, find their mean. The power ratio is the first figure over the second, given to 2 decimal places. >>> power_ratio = 0.86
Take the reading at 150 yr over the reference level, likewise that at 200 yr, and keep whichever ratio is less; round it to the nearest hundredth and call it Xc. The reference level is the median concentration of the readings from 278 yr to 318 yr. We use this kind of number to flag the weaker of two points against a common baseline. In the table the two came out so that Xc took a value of 0.90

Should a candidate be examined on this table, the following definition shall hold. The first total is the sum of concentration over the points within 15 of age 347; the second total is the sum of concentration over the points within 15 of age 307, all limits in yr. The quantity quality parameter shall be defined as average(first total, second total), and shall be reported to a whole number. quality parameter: 1548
